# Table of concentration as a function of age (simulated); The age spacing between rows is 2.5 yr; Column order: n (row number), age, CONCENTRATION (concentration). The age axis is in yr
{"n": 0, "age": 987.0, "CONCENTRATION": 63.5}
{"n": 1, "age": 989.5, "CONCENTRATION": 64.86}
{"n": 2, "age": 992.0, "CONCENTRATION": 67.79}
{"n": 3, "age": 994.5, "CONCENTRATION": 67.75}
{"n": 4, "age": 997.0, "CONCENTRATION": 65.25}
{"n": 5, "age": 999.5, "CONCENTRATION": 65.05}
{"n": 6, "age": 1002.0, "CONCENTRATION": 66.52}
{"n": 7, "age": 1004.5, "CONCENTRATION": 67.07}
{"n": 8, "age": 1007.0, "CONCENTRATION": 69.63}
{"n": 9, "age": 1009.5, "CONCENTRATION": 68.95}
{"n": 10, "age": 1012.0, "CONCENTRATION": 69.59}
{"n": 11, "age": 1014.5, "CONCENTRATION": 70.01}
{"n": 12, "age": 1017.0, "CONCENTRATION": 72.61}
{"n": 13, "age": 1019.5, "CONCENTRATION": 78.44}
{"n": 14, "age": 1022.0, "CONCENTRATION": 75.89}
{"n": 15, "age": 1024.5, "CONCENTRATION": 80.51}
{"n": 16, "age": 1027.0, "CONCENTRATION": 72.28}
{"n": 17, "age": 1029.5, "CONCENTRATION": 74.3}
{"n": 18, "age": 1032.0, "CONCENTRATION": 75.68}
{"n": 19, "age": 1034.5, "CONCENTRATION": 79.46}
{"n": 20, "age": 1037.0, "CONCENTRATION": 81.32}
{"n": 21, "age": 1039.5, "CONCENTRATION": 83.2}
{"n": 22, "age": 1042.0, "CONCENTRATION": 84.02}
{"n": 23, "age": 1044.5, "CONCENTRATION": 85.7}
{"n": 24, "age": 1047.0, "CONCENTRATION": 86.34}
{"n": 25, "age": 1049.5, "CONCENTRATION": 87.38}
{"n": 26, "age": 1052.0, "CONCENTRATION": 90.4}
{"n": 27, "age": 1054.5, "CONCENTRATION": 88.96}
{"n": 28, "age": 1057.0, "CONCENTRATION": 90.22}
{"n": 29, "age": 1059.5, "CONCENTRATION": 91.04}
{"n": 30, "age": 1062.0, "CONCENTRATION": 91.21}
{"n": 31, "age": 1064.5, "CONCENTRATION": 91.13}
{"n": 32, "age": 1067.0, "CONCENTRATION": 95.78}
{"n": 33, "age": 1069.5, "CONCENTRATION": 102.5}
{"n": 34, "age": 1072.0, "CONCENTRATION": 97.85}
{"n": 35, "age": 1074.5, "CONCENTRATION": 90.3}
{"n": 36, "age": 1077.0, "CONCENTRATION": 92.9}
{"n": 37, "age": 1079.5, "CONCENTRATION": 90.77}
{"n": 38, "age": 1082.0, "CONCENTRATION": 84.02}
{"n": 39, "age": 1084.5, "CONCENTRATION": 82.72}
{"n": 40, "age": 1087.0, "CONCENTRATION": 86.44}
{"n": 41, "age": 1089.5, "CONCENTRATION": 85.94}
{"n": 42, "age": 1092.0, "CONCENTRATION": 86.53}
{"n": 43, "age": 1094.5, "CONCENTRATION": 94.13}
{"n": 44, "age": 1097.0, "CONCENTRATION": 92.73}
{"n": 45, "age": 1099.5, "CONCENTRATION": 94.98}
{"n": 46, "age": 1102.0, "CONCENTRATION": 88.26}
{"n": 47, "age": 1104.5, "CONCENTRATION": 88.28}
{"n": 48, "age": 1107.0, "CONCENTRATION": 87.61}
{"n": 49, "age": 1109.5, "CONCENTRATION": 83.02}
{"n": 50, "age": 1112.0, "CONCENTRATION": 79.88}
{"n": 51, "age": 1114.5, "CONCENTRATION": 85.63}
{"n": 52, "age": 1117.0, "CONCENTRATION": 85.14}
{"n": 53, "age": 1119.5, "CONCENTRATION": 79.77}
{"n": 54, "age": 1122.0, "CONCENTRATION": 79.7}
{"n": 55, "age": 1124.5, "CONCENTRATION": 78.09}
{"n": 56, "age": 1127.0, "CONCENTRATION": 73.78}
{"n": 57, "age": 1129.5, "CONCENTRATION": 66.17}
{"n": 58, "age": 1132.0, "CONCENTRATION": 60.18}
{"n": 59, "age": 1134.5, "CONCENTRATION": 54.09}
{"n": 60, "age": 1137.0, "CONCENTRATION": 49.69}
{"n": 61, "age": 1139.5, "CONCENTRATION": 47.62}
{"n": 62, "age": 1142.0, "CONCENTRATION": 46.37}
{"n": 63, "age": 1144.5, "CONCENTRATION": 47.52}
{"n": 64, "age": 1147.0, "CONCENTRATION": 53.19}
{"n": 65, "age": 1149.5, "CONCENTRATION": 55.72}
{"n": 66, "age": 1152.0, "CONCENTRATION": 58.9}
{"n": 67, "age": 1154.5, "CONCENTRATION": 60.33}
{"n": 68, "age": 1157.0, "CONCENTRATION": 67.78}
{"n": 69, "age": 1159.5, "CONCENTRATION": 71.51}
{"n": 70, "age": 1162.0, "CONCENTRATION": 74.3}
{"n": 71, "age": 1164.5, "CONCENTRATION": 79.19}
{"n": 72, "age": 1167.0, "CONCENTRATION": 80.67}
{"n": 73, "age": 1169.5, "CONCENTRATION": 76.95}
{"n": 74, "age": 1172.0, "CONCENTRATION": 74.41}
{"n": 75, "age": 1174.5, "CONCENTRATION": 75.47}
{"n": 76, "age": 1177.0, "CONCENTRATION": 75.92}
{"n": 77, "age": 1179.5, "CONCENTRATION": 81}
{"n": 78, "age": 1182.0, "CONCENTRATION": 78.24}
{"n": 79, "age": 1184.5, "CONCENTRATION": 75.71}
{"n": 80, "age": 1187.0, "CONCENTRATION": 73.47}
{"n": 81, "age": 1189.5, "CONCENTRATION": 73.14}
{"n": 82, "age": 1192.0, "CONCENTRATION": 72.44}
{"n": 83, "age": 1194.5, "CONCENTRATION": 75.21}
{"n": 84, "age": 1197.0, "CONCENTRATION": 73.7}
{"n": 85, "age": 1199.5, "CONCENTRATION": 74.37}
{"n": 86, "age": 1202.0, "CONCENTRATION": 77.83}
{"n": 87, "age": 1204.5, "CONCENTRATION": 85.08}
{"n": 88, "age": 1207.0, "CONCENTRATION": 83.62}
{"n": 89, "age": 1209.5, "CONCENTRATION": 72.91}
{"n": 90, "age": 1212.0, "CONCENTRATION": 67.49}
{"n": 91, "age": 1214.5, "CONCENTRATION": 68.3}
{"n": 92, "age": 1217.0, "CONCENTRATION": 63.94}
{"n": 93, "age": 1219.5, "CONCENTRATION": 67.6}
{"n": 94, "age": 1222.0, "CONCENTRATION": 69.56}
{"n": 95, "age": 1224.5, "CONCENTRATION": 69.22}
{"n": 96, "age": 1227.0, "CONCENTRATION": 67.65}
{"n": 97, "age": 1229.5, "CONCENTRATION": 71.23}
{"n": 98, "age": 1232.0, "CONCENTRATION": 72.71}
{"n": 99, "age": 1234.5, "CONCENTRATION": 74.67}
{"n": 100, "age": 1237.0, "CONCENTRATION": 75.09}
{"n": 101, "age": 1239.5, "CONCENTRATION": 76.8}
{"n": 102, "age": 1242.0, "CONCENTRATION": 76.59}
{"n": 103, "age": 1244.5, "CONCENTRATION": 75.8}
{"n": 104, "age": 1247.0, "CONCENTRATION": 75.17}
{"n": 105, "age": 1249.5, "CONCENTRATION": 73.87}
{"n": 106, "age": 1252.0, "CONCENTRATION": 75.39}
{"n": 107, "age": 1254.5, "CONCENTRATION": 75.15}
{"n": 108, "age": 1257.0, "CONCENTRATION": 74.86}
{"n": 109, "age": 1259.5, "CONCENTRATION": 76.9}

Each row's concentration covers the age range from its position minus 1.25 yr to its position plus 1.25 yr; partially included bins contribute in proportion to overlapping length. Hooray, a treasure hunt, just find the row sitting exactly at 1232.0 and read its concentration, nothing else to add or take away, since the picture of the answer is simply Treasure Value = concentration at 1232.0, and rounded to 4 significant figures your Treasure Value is 72.71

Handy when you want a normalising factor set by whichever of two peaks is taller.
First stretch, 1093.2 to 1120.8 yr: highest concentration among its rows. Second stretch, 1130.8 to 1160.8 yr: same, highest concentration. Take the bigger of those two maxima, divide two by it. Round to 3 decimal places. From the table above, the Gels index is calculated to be 0.021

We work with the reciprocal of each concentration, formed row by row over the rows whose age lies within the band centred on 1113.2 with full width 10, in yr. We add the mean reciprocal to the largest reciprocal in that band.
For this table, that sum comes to 0.025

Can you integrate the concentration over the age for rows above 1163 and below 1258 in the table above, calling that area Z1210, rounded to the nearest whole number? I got 7076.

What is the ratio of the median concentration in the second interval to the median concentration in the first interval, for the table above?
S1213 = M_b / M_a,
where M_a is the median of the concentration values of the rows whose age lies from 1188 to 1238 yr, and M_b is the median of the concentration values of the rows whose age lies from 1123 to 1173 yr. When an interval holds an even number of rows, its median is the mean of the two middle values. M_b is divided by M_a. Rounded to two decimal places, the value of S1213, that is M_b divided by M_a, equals 0.87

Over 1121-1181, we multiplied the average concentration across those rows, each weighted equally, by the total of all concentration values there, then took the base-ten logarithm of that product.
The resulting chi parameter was 5.02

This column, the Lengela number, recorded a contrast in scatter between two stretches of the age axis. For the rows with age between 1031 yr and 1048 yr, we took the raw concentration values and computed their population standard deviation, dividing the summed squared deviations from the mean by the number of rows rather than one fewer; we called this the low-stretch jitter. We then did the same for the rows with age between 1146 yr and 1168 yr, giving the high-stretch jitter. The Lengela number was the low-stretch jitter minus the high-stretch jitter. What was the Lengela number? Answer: -6.2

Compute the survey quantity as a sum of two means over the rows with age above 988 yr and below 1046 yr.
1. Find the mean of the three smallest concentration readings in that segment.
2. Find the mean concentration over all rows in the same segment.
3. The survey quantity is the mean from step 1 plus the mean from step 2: 138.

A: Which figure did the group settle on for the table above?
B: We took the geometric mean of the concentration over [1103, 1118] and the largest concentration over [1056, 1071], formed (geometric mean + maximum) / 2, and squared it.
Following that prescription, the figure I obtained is 8778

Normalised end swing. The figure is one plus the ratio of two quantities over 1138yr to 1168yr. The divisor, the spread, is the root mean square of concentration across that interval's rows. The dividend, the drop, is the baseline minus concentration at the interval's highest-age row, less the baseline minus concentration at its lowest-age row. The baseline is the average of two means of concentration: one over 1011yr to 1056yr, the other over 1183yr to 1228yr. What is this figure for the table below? 0.48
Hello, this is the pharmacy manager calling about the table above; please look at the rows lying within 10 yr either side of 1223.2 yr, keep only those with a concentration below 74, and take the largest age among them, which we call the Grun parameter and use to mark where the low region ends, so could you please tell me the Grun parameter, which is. 1232.0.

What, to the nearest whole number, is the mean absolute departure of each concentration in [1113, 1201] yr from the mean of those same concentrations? 10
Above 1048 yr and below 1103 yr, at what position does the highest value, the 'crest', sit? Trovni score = 1069.5 yr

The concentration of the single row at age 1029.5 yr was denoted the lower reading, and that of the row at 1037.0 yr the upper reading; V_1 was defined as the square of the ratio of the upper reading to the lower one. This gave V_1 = 1.20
